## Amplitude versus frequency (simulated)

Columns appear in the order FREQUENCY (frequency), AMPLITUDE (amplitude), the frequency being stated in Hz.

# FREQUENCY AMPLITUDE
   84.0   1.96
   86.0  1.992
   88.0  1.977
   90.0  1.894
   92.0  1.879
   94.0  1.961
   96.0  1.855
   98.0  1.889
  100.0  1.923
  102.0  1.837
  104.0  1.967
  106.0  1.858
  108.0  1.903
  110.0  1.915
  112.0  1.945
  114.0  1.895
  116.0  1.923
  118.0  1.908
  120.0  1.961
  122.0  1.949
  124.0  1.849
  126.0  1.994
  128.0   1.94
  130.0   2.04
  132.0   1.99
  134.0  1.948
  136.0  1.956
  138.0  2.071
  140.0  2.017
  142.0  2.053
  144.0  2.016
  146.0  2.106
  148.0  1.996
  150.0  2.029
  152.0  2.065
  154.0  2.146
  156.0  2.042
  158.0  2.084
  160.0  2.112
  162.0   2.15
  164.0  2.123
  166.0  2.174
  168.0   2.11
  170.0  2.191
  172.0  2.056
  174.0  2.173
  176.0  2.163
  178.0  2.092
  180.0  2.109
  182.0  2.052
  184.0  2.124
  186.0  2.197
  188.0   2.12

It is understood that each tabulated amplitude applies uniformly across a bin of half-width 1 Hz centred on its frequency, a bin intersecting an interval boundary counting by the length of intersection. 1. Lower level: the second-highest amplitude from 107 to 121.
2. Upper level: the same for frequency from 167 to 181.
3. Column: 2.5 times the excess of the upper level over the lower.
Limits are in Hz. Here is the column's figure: 0.57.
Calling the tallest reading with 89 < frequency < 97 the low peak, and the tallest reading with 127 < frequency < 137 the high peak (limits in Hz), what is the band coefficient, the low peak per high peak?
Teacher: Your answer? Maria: 0.961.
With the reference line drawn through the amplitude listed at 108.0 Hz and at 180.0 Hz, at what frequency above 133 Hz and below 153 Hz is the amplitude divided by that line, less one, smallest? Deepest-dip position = 134.0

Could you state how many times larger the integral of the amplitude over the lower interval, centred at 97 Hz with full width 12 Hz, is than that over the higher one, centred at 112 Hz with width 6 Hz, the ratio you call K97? 2.0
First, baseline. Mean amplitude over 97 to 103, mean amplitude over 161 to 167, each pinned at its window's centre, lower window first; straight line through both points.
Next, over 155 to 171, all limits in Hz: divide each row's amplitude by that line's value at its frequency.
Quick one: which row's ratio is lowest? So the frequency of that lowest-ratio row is 156.0 Hz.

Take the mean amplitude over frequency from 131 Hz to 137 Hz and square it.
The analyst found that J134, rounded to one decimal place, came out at 3.9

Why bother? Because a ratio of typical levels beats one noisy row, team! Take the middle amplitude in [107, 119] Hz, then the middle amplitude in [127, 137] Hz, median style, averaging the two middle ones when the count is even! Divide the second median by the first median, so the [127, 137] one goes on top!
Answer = 1.023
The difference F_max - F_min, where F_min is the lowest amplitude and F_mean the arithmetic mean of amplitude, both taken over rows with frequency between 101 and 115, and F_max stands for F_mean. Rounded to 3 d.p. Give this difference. 0.066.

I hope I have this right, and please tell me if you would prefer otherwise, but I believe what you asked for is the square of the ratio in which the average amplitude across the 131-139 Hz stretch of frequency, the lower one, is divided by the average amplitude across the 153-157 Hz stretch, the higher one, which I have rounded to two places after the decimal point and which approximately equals 0.90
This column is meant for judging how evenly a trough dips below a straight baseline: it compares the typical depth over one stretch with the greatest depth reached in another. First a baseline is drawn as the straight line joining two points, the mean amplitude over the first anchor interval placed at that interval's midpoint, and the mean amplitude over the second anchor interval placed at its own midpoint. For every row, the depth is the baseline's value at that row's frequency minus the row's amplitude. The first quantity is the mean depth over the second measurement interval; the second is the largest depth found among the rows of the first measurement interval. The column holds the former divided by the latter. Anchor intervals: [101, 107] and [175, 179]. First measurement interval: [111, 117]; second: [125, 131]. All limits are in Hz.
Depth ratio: -0.99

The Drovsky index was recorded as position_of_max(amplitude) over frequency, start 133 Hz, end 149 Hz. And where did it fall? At 146.0 Hz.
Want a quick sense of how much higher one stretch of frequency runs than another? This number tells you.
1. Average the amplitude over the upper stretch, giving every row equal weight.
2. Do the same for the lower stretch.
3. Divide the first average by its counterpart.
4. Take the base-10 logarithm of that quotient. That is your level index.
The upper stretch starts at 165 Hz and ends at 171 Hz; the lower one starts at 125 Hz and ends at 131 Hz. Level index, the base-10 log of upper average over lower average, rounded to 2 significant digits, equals 0.035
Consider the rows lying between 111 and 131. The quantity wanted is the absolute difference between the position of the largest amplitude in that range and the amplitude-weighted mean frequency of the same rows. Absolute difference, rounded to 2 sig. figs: 8.9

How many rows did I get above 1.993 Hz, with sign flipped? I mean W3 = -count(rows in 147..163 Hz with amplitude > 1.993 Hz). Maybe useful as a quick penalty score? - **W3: -8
